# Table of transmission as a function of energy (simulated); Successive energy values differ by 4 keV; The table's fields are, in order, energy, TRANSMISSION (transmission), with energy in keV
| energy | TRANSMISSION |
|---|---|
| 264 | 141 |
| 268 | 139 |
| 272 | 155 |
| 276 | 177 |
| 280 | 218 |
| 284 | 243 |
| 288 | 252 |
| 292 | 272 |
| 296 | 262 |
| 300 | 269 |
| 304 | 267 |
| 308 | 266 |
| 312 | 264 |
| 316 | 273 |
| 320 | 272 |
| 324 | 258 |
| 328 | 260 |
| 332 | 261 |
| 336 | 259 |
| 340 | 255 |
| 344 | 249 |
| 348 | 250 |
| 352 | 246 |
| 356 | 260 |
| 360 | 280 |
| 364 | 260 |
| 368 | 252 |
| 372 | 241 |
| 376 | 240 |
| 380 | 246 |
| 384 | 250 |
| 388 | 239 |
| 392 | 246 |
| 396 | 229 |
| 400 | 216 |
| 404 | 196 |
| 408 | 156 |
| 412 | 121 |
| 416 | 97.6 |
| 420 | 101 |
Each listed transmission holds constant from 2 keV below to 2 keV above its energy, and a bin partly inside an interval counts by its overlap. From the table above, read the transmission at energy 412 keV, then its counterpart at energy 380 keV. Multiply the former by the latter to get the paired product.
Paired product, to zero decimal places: 29766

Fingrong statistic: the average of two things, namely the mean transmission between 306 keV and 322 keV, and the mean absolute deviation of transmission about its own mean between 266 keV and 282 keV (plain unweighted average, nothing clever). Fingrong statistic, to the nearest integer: 147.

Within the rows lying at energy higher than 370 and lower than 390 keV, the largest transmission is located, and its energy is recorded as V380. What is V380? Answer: 384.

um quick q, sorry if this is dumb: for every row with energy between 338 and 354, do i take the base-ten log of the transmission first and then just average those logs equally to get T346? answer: 2.398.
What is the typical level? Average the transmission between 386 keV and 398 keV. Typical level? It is 238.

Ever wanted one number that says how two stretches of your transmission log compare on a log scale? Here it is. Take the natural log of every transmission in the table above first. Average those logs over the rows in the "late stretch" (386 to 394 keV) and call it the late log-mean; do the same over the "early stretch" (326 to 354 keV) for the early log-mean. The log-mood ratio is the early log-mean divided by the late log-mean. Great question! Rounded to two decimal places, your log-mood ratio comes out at 1.01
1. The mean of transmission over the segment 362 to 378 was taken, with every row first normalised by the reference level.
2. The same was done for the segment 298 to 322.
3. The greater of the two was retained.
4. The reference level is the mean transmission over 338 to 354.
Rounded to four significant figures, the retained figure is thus 1.074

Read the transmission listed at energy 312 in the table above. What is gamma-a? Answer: 264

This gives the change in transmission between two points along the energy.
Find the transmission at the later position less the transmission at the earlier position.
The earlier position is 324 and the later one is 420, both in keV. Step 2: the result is -157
